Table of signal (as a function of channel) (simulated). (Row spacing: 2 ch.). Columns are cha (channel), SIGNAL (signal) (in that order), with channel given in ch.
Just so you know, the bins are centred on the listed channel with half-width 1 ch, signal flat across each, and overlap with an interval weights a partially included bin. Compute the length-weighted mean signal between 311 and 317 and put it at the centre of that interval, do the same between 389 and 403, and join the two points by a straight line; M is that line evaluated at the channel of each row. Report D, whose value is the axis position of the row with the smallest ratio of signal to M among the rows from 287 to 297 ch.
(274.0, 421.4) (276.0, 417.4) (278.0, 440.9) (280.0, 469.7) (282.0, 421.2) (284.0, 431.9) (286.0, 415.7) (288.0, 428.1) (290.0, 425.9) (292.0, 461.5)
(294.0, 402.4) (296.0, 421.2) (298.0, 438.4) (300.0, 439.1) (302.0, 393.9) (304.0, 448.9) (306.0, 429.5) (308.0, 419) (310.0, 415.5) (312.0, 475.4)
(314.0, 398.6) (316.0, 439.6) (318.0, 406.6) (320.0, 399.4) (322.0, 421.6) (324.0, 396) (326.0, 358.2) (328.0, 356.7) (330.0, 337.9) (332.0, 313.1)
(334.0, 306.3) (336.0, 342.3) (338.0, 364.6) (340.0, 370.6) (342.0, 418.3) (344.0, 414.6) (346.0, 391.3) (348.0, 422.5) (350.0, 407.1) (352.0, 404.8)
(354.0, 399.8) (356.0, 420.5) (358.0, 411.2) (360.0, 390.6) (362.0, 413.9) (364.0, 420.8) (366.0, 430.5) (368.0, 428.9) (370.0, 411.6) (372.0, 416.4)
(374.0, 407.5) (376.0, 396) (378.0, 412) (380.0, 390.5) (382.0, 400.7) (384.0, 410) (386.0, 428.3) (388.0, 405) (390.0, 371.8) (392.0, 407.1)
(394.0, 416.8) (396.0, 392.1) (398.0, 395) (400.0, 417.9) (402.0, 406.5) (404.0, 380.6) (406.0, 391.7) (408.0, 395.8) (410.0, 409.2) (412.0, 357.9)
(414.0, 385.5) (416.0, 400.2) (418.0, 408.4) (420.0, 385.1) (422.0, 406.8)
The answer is 294.0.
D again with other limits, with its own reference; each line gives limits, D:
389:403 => 390.0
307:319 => 314.0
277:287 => 286.0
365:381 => 380.0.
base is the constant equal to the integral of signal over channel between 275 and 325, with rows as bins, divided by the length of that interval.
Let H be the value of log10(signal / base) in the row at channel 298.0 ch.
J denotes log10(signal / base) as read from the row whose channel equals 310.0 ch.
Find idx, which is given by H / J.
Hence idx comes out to -1.1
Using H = 0.01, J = -0.011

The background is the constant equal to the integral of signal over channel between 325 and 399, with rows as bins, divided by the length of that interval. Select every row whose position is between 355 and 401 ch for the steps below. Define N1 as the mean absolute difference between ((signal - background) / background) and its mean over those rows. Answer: 0.0284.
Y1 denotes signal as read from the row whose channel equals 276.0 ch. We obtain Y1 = 417.4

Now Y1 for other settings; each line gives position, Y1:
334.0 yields 306.3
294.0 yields 402.4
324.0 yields 396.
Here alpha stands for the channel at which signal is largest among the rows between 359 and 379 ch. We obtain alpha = 366.0 ch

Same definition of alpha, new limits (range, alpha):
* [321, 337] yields 322.0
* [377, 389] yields 386.0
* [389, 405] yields 400.0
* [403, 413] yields 410.0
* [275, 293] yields 280.0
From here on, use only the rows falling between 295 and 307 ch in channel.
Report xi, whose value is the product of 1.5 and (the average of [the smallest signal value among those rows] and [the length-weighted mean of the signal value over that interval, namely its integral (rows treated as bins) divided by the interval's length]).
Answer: 617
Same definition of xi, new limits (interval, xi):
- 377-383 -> 594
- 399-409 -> 584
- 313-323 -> 609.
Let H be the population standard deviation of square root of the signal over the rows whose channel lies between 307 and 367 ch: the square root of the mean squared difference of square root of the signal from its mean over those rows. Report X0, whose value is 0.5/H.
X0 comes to 0.5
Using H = 0.94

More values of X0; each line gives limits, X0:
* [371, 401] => 1.5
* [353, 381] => 1.6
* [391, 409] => 1.7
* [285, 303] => 1.1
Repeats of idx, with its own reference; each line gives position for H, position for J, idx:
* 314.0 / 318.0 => 1.4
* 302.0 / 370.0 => 2.3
